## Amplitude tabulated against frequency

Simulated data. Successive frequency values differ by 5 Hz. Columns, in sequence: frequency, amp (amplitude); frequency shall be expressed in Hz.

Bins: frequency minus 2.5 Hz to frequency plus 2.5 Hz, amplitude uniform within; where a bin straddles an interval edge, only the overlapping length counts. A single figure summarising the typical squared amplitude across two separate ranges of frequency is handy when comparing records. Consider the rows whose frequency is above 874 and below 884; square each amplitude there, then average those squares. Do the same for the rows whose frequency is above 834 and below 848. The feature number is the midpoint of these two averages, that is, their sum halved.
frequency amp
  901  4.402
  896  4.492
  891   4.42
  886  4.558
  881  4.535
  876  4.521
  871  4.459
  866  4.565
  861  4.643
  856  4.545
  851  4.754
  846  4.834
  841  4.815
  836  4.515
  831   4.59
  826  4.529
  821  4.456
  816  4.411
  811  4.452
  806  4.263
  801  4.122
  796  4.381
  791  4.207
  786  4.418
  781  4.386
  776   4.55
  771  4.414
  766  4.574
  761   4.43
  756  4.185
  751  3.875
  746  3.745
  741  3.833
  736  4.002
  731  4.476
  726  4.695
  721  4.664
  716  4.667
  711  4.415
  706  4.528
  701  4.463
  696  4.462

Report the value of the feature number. 21.4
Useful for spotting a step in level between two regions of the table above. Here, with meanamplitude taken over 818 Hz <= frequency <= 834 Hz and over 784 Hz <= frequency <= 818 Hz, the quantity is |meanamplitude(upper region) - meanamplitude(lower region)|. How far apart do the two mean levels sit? 0.20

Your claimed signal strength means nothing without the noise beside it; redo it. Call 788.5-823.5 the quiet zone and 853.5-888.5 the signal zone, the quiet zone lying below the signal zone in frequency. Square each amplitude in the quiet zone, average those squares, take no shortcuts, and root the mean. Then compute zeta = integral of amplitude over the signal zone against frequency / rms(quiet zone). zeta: 36.8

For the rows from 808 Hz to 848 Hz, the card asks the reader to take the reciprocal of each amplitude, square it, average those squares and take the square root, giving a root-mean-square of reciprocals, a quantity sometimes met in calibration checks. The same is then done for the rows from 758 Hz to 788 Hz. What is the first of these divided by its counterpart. 0.98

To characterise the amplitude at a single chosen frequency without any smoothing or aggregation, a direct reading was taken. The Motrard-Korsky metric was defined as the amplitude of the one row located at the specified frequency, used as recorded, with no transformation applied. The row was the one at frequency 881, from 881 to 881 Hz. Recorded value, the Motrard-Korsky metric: 4.535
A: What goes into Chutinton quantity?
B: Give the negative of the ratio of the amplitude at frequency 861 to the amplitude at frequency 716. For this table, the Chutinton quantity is -0.99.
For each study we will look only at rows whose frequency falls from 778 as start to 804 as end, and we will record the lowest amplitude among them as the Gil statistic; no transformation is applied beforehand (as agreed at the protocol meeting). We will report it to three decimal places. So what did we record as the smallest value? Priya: 4.122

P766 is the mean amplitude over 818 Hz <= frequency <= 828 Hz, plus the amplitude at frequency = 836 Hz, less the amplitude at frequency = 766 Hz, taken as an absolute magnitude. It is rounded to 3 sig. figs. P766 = 4.43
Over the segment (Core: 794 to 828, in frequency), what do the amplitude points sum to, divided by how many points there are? 4.37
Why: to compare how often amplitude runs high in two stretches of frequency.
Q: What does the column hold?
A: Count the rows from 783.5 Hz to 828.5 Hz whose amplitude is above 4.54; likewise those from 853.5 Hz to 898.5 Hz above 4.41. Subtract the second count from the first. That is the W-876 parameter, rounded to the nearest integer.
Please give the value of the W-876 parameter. -9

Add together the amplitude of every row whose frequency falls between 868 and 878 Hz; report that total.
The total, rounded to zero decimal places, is 9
